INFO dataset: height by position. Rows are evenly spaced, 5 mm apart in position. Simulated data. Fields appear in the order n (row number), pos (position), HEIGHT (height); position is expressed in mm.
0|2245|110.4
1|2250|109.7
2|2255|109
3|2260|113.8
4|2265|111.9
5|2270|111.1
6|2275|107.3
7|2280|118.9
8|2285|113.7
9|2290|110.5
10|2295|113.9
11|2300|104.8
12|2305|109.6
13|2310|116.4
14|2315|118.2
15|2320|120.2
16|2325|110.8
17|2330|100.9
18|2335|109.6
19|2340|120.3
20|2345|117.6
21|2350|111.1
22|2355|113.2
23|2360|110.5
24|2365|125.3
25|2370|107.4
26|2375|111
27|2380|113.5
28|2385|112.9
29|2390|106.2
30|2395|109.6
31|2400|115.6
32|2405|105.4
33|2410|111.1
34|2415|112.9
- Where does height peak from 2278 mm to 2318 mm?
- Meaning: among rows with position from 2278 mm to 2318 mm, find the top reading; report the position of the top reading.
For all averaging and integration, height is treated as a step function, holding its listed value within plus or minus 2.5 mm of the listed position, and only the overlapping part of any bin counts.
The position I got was 2280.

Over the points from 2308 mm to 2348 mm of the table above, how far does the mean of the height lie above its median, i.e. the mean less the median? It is -2.8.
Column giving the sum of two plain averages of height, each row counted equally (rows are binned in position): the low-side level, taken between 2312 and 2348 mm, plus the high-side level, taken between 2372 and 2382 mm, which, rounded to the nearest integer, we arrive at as 226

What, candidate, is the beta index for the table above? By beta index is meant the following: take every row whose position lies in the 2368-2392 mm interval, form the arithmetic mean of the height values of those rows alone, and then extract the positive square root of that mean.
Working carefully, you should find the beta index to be 10.50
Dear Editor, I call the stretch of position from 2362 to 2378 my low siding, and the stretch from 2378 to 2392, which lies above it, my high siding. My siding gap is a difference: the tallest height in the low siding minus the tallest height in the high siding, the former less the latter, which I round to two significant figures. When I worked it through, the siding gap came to 12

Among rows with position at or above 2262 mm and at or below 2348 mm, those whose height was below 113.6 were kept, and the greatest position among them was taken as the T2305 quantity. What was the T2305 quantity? 2335 mm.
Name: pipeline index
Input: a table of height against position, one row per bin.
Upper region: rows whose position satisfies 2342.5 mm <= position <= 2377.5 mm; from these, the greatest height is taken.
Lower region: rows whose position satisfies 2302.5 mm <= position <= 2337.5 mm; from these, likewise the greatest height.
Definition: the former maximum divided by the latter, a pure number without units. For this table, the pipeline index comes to 1.042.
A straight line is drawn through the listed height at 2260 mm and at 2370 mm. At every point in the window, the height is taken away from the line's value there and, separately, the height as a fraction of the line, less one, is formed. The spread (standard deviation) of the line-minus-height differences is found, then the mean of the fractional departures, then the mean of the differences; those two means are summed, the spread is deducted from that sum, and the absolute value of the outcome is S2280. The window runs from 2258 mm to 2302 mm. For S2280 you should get 3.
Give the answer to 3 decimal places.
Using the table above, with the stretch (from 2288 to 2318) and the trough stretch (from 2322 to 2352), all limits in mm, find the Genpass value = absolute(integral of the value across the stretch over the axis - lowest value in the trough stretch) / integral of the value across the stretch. 0.970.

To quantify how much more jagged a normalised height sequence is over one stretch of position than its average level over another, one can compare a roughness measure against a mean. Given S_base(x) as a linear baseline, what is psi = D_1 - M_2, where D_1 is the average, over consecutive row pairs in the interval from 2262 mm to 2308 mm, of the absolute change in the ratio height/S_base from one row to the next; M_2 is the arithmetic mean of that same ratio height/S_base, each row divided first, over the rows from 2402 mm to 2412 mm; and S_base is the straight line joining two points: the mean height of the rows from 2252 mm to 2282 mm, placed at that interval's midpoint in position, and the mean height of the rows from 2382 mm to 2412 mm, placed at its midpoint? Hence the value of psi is -0.94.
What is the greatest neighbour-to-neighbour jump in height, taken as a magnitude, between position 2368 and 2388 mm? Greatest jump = 3.6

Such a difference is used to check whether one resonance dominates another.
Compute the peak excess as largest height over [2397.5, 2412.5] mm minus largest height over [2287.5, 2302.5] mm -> 2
